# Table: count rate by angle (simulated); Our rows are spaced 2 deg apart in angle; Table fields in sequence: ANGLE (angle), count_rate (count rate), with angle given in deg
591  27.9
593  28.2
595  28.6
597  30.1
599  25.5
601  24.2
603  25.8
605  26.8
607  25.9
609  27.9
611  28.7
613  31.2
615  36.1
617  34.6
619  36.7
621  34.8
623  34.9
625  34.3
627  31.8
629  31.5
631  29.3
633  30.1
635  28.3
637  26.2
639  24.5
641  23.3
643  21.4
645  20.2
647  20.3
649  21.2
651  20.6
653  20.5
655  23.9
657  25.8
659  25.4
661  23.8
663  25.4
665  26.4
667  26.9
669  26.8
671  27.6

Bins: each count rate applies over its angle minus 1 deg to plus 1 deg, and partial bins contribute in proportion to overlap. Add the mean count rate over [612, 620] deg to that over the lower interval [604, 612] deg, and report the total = 62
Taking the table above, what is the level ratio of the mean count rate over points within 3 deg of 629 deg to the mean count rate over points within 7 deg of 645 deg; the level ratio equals 1.4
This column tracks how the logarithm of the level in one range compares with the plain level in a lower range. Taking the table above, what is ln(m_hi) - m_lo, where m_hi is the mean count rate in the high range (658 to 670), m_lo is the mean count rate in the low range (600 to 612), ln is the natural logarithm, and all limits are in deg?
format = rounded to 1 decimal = -23.3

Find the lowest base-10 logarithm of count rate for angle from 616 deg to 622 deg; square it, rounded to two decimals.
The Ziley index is 2.37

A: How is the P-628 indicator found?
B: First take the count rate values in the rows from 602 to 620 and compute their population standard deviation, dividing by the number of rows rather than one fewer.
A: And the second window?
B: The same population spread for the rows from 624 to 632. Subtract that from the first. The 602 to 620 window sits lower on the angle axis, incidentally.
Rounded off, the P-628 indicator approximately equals 2.4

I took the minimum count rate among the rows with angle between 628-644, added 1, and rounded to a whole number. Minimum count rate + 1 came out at 22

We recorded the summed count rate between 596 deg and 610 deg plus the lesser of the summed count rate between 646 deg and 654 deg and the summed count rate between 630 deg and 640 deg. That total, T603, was 269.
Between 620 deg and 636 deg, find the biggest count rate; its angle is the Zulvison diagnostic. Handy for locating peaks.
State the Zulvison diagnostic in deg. 623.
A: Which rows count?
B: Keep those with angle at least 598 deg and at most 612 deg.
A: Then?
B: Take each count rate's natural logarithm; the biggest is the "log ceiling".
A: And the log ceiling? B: 3.36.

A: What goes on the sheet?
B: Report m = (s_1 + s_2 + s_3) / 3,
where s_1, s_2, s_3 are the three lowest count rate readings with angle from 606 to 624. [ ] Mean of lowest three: 27.5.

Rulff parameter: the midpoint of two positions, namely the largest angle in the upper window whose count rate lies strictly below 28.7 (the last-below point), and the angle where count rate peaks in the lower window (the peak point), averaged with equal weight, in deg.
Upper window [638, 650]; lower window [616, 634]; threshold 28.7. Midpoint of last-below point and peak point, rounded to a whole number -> 634 deg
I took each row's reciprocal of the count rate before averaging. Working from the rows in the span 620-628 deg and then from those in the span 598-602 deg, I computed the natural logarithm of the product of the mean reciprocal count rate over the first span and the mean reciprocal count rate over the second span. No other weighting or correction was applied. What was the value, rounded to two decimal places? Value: -6.74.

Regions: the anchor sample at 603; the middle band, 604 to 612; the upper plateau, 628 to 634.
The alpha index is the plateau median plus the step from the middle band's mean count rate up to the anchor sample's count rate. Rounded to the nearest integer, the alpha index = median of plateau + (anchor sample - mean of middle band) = 29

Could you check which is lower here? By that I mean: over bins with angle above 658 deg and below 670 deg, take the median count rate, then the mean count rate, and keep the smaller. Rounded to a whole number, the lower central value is 26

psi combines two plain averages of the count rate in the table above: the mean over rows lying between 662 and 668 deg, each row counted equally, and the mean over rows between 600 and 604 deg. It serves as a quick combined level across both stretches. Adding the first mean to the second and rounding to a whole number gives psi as 51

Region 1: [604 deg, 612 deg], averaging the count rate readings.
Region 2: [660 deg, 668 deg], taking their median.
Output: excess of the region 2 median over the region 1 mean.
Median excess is -1.4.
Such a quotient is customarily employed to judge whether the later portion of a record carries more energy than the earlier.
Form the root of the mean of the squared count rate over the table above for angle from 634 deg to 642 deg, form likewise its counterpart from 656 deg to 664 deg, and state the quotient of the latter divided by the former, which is 0.98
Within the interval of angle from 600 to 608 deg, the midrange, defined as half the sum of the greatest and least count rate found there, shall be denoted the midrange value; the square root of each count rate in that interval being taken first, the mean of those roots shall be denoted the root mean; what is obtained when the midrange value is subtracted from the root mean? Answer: -20.4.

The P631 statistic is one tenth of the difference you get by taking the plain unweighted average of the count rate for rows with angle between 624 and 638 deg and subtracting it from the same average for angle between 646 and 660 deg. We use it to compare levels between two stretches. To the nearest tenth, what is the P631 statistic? -0.8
